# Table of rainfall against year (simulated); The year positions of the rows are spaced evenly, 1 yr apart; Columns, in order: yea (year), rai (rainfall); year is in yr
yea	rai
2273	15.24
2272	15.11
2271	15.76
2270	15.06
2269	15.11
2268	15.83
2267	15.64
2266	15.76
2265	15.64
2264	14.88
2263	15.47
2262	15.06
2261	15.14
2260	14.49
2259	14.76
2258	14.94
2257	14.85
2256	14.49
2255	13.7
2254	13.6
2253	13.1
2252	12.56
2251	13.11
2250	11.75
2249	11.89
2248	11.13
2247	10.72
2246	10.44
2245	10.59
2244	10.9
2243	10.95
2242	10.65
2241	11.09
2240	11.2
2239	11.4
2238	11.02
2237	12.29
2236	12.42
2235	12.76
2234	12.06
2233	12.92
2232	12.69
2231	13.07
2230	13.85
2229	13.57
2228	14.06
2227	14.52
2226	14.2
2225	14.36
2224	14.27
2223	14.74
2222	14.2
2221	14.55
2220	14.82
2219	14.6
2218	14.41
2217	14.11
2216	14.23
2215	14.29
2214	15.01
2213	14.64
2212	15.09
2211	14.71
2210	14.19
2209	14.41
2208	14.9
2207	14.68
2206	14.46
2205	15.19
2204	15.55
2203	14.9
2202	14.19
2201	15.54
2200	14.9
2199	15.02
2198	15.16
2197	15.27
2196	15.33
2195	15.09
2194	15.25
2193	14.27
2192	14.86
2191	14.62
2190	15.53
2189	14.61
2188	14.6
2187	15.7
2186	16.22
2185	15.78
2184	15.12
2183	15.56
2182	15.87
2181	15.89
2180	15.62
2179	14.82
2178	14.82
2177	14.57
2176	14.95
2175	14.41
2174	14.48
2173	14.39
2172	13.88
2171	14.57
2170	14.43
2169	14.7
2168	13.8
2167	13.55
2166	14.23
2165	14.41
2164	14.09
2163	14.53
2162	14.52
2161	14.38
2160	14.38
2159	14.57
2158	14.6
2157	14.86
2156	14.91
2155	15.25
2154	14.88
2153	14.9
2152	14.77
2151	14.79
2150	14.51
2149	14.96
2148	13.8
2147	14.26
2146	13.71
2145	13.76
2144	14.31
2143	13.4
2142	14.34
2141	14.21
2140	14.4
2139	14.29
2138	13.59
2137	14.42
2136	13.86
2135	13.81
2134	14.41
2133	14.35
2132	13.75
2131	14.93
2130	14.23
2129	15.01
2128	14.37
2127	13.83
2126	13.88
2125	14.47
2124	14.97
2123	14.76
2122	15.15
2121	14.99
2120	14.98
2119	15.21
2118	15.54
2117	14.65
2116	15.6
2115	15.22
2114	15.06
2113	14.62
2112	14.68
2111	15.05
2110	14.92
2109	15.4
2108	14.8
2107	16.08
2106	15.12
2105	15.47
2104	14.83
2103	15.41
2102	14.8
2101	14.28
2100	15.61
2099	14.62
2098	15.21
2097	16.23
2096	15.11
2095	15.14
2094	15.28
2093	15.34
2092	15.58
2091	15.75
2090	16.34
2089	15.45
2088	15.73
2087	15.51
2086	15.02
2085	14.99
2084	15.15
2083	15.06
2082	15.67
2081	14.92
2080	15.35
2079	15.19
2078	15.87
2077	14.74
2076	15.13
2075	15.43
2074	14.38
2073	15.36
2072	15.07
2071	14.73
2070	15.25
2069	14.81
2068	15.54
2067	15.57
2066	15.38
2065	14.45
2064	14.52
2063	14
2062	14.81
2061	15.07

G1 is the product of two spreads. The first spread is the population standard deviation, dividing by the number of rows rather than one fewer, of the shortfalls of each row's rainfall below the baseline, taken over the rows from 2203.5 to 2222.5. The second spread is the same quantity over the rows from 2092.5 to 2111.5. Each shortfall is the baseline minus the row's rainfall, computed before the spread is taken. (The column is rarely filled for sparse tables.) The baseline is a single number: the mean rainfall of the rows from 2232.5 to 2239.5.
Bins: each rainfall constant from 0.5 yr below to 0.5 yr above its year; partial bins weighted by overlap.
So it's 0.17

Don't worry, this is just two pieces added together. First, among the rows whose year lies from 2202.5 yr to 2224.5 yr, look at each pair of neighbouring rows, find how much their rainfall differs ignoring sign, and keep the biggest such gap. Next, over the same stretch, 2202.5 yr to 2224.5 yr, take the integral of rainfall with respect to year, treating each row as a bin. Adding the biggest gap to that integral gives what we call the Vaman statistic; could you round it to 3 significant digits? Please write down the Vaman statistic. 323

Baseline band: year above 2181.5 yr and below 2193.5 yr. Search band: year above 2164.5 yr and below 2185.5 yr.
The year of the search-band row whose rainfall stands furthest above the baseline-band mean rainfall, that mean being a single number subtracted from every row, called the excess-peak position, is 2181 yr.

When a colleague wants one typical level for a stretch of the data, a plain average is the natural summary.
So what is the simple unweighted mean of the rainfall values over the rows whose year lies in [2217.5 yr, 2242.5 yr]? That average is 13.19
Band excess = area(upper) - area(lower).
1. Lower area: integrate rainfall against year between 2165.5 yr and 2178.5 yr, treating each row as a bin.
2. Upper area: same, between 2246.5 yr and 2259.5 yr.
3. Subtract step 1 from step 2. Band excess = -16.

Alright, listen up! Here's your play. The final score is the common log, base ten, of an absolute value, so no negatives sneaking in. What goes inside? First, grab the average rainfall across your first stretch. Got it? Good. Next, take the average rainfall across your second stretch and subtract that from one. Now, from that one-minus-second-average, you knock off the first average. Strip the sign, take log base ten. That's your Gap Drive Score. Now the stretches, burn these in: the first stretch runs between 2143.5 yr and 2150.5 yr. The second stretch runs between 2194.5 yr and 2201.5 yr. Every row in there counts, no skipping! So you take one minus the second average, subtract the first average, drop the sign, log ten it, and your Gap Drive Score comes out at 1.45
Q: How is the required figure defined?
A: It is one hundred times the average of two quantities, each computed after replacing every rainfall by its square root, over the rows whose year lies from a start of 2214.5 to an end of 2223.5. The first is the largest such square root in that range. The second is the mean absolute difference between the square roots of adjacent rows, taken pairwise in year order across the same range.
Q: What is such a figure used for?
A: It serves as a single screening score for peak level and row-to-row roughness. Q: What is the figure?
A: 194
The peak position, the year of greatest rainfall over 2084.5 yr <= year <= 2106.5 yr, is 2090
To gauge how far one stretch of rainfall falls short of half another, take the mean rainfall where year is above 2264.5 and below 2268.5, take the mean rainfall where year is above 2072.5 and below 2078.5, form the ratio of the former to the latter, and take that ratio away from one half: -0.54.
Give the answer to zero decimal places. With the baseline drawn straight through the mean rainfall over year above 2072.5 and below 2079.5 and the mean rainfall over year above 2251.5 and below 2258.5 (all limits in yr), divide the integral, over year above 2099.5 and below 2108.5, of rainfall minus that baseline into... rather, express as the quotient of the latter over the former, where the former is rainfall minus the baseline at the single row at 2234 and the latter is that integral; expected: -1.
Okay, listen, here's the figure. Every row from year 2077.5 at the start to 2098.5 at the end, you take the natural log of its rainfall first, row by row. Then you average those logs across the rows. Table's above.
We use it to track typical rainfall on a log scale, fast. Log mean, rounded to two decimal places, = 2.74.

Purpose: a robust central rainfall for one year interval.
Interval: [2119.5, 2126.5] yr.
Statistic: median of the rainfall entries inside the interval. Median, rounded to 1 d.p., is 15.0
